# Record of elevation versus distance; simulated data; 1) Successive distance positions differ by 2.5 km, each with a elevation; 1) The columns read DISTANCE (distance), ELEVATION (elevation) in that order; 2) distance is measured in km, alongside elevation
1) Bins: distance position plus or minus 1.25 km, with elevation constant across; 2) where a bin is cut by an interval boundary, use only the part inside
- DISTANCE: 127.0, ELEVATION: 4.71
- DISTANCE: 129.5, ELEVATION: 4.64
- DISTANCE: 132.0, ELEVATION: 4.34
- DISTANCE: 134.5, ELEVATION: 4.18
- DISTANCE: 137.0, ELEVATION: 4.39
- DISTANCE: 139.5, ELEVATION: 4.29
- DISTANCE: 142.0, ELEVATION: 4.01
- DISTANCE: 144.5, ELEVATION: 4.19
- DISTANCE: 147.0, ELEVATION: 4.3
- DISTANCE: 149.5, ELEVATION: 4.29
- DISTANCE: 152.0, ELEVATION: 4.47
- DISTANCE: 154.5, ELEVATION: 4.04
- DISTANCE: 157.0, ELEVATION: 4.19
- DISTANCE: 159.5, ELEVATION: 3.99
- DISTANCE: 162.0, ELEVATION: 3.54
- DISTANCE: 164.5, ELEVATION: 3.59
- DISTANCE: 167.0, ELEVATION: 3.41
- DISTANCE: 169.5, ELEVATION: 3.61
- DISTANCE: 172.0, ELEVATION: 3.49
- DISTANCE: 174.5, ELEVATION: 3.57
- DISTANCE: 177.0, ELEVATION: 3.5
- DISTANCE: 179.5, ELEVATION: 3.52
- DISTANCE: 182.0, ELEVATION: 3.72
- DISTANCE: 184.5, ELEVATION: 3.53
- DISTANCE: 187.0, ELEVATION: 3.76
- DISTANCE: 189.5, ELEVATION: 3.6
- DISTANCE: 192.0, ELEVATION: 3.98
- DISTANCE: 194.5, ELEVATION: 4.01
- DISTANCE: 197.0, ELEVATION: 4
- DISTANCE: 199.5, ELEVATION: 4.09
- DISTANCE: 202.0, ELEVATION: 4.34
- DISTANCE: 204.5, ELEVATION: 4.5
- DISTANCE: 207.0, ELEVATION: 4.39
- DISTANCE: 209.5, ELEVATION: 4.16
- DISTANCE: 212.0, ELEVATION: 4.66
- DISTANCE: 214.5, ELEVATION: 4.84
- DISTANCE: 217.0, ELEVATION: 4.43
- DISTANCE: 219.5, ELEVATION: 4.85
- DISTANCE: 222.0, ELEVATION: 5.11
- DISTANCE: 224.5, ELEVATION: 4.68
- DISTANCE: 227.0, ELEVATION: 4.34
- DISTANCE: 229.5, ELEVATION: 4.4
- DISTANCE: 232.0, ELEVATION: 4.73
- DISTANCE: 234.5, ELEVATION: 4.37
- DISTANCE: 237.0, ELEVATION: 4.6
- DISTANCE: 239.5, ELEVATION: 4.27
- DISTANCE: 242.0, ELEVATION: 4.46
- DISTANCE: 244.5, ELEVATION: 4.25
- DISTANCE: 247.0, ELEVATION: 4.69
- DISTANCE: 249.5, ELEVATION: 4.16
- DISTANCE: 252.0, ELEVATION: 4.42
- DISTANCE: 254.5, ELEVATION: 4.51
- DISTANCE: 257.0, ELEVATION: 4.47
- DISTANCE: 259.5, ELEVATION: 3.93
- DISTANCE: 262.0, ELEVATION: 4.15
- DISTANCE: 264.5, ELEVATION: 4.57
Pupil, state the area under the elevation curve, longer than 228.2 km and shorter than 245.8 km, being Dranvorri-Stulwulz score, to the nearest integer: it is 78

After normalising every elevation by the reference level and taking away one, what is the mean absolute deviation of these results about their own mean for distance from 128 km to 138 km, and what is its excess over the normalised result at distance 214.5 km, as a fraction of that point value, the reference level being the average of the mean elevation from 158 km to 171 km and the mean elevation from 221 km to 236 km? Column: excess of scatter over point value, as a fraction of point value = -0.82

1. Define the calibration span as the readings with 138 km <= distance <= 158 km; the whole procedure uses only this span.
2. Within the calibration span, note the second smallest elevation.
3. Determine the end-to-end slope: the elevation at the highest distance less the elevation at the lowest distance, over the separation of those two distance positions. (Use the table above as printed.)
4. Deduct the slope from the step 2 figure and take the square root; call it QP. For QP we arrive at 2.01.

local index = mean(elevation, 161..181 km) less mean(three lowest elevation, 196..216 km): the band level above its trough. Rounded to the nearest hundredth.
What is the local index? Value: -0.55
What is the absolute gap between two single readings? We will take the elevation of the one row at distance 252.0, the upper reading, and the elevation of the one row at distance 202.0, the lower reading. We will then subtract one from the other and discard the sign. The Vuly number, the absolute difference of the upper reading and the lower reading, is 0.08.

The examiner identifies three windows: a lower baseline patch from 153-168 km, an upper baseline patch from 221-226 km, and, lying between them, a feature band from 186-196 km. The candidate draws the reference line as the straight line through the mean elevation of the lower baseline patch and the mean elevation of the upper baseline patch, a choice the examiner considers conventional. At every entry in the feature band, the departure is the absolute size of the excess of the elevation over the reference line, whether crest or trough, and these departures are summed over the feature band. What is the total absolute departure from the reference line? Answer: 1.9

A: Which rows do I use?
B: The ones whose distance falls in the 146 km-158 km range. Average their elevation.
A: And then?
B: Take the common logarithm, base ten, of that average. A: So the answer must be 0.629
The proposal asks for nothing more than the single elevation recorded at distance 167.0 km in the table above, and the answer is 3.41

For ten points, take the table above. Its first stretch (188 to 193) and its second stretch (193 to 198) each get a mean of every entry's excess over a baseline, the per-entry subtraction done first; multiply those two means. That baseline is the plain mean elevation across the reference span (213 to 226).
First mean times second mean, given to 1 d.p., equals 0.8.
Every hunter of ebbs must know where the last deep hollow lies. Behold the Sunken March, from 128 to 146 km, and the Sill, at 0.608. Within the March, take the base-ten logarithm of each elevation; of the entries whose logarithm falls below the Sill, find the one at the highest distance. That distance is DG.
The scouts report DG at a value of 142.0 km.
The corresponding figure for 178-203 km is 197.0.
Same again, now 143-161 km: 159.5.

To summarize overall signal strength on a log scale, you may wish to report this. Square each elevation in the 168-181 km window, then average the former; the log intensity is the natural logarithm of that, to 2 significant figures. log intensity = 2.5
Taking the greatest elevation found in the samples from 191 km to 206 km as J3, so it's 4.5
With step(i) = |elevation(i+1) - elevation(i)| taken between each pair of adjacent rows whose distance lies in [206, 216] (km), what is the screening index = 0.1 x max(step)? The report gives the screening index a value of 0.050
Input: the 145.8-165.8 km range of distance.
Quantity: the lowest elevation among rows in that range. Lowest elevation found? 3.54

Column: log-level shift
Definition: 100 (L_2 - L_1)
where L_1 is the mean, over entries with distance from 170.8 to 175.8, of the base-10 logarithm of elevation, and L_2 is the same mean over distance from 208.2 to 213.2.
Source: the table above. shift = 10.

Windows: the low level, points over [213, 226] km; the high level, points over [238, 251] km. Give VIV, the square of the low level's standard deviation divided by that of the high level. 1.4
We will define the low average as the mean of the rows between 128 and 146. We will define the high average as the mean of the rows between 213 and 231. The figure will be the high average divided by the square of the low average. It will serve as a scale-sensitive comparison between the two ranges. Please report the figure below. 0.253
